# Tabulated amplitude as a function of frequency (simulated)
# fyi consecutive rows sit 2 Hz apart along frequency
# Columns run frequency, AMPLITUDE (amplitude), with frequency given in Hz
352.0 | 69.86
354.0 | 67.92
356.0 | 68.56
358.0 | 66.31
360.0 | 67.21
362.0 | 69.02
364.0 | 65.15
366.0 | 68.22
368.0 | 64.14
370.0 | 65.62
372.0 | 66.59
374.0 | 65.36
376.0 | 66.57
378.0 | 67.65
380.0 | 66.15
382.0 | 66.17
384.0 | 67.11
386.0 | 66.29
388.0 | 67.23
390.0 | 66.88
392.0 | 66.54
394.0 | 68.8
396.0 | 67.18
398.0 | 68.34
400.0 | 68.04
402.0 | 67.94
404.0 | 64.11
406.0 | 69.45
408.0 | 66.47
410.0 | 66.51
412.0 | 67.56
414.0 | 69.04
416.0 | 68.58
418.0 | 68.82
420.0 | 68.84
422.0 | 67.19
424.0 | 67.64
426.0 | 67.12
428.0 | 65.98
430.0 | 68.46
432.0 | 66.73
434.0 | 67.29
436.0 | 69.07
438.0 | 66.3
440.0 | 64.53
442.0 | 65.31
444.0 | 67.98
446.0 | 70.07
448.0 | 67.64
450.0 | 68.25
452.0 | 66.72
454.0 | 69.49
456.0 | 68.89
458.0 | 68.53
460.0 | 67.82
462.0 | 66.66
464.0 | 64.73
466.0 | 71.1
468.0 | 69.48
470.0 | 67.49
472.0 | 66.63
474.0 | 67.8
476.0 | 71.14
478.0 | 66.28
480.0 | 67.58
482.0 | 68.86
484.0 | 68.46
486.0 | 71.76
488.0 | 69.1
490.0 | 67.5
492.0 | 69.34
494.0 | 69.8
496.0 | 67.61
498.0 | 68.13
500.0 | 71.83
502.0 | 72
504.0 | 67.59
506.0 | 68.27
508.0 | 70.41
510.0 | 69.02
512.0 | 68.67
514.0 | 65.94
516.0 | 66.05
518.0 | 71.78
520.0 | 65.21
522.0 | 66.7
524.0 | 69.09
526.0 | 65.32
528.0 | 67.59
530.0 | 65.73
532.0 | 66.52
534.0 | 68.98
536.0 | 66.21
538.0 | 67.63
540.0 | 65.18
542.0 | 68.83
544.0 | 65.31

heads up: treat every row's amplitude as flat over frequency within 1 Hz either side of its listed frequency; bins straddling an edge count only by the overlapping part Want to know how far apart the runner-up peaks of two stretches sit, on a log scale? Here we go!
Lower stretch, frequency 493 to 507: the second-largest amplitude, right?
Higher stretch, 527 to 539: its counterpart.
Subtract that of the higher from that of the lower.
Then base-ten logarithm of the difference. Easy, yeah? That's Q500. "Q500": 0.6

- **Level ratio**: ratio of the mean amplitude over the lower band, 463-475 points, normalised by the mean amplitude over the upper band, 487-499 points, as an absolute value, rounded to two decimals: 0.99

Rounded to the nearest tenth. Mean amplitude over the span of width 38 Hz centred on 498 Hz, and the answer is 68.8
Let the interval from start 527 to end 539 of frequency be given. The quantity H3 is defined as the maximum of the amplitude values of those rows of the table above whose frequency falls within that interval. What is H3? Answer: 68.98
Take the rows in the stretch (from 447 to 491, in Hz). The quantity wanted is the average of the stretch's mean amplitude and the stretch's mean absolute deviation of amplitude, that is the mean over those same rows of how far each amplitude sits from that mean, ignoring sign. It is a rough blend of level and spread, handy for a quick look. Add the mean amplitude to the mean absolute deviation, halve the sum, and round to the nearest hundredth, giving 34.78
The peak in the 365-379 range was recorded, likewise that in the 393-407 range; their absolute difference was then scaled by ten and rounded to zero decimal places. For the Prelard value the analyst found 12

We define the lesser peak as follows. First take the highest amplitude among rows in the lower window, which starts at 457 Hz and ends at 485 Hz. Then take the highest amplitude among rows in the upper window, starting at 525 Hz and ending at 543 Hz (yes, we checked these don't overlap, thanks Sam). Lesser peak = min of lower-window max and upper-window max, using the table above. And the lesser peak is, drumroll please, 69.0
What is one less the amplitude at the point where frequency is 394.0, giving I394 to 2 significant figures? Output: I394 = -68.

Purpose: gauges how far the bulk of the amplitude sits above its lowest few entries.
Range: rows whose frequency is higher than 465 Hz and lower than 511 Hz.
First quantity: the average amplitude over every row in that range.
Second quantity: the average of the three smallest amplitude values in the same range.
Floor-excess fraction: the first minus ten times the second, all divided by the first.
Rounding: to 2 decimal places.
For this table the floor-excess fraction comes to -8.68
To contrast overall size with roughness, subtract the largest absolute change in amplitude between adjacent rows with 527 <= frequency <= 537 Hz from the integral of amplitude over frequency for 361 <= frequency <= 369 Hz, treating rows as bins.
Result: 530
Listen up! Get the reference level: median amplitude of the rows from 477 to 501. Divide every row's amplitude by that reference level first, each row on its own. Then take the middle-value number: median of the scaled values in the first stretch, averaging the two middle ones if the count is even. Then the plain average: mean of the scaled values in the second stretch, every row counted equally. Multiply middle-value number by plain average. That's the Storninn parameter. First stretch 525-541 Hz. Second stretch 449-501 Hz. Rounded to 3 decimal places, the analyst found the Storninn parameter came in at 0.964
